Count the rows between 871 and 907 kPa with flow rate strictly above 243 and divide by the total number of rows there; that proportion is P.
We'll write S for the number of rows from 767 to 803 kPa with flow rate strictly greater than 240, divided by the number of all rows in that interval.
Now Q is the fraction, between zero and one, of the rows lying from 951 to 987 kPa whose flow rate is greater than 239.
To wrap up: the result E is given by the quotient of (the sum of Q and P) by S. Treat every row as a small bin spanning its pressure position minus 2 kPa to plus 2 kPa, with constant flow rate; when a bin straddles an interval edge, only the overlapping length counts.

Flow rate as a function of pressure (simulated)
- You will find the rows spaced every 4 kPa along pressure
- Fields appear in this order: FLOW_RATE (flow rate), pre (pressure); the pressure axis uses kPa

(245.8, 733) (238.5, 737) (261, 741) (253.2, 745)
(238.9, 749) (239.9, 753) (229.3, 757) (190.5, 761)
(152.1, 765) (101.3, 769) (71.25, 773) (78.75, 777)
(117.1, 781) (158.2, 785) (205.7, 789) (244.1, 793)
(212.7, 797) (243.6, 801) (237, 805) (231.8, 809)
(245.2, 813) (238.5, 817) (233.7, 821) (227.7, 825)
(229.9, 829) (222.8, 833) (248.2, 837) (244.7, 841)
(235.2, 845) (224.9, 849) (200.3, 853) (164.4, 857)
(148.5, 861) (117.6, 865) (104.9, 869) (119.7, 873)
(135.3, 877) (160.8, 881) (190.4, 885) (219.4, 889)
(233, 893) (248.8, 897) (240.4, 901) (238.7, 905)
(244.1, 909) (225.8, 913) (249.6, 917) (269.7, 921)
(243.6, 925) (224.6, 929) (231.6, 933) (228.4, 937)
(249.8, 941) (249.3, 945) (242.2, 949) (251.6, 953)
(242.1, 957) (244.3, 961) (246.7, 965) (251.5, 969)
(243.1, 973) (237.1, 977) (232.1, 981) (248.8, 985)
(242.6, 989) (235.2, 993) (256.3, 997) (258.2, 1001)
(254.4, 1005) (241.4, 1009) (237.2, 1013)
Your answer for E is 4.0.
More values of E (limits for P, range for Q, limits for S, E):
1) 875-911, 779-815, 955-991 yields 0.7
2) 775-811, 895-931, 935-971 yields 1.0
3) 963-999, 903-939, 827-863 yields 4.5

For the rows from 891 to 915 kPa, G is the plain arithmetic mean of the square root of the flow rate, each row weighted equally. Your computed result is 15.4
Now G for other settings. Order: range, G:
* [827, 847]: 15.4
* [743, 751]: 15.7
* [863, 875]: 10.7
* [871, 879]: 11.3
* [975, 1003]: 15.6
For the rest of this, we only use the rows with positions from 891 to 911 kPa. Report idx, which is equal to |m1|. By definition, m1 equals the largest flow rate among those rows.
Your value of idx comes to 248.8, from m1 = 248.8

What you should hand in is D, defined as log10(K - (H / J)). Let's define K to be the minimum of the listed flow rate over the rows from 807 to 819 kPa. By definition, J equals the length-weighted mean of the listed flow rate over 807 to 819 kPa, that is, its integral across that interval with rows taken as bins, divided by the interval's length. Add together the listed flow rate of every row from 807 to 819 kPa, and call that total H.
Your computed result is 2.36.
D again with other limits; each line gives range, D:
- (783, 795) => 2.19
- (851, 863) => 2.16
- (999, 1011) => 2.38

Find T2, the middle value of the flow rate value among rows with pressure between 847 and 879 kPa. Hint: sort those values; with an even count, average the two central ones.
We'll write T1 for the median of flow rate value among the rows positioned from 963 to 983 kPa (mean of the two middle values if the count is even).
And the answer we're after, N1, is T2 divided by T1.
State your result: 0.6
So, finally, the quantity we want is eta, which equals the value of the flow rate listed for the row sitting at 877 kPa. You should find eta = 135.3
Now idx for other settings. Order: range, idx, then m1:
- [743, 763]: 253.2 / 253.2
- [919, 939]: 269.7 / 269.7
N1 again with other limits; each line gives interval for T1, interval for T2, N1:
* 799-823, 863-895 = 0.6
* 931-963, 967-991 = 1.0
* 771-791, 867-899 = 1.5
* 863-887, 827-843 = 1.9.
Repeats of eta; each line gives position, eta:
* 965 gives 246.7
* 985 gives 248.8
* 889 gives 219.4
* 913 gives 225.8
